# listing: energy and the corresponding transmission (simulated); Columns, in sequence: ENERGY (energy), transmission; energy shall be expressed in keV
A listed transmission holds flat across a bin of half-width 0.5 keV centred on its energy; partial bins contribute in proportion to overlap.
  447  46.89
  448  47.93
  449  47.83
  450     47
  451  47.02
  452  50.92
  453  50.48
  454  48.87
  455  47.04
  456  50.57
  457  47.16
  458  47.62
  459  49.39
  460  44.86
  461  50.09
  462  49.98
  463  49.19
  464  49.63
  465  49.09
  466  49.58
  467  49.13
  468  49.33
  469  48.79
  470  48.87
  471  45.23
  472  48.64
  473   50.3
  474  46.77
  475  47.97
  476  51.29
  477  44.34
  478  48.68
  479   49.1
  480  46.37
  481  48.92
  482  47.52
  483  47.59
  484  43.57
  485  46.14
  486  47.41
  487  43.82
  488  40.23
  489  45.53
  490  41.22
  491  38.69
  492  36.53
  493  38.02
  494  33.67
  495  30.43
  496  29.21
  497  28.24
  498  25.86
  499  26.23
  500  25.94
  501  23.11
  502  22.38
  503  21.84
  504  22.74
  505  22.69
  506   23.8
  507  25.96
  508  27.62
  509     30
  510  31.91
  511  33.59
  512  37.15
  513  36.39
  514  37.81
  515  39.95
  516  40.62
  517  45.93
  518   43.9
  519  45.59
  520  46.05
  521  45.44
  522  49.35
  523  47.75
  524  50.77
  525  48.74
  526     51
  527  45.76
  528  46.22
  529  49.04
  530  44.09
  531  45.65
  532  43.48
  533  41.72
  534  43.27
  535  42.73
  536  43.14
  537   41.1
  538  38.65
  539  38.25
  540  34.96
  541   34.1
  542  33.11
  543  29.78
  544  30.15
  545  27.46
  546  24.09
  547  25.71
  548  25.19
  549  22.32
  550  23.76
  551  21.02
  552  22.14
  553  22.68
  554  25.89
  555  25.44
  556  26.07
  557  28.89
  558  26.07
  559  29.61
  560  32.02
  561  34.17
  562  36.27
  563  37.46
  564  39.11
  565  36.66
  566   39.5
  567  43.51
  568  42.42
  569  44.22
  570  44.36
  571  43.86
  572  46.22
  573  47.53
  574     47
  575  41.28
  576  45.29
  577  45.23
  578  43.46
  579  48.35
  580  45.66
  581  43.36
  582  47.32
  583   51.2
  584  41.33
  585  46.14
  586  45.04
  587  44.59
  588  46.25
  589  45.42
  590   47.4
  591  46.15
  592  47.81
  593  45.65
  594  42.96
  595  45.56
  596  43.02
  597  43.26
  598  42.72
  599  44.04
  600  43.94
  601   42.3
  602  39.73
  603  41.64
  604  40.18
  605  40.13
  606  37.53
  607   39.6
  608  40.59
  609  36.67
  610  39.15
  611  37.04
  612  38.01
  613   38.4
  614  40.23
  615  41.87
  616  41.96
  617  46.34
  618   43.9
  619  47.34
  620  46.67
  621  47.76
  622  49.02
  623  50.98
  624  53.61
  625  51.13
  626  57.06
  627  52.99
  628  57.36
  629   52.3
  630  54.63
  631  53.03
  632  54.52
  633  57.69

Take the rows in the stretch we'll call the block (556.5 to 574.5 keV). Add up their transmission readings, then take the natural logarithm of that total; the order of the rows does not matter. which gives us 6.55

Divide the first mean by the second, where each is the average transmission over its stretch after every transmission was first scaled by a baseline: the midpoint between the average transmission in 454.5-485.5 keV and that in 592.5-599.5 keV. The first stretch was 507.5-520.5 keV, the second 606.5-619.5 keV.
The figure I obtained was 0.93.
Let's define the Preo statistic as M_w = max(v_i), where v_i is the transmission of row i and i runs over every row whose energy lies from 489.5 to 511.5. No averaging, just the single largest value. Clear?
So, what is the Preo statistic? 41.22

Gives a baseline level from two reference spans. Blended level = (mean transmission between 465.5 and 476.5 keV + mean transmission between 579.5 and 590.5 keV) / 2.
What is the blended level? 47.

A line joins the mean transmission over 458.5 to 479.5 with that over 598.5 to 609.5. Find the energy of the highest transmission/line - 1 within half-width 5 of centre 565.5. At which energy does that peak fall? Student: 570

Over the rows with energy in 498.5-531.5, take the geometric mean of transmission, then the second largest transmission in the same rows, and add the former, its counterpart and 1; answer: 88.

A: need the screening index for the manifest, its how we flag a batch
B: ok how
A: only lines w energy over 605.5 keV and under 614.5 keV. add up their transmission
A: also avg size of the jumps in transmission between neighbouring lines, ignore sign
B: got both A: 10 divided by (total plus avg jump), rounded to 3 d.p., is 0.029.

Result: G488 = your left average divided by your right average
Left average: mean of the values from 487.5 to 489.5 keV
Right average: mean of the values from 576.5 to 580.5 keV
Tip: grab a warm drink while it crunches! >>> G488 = 0.94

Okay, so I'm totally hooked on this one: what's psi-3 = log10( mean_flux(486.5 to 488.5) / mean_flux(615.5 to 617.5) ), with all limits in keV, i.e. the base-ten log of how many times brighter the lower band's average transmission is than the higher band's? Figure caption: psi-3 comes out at -0.021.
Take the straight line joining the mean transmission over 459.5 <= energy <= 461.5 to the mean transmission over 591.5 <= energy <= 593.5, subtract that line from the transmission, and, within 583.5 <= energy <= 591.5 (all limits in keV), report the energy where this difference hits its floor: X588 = 584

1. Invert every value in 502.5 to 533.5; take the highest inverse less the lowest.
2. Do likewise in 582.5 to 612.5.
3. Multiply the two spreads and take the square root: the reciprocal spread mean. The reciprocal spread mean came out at 0.014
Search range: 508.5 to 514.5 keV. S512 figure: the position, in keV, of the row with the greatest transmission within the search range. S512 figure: 514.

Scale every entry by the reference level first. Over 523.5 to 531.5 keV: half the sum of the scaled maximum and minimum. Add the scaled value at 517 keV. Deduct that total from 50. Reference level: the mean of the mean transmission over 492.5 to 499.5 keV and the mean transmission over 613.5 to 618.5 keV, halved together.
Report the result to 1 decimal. 47.4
